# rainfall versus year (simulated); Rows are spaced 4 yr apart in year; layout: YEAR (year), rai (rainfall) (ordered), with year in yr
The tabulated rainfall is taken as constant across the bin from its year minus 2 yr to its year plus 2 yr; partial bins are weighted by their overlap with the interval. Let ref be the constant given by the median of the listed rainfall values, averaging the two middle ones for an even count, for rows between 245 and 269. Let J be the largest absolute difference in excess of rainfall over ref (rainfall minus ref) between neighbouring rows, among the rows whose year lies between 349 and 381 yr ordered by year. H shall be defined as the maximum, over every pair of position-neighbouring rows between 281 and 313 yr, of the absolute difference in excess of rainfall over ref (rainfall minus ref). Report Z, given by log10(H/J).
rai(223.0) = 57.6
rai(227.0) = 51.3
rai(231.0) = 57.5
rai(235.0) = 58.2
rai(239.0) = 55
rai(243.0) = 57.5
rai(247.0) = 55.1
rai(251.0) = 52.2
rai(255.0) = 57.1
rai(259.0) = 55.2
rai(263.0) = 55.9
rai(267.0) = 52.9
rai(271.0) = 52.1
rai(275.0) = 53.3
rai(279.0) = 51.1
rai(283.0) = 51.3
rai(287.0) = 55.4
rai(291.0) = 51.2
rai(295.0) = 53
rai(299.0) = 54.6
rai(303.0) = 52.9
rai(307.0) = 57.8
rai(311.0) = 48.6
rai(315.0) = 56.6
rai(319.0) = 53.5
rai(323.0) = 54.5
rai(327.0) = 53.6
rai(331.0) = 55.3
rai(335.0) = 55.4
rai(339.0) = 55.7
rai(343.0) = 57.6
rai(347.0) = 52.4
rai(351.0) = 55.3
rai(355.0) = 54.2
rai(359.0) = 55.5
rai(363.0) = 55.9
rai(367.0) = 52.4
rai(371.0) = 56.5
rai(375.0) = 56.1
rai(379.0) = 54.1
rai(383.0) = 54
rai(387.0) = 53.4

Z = 0.35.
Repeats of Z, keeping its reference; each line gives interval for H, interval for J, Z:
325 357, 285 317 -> -0.25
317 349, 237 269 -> 0.03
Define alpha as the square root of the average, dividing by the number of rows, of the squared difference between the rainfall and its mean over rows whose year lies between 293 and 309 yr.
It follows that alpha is 2.0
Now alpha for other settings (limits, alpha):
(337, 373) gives 1.7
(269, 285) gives 0.9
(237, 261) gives 1.7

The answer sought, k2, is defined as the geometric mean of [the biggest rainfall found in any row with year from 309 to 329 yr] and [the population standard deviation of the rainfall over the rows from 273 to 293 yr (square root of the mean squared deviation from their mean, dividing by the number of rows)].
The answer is 9.8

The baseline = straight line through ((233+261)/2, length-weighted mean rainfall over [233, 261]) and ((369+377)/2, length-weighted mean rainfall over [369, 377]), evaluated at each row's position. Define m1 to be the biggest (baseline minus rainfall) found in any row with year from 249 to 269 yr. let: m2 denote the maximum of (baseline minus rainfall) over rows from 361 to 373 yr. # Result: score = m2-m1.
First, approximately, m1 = 3.6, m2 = 3.9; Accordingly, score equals 0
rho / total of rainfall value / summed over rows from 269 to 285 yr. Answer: 208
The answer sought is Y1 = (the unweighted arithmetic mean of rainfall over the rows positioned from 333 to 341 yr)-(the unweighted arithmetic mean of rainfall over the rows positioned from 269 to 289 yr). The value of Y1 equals 2.9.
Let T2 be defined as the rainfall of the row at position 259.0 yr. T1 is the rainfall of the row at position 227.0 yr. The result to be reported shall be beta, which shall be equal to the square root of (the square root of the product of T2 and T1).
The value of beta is 7.295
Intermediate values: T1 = 51.3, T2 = 55.2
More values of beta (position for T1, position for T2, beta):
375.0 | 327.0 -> 7.405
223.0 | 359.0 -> 7.519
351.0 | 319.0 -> 7.375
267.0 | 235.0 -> 7.449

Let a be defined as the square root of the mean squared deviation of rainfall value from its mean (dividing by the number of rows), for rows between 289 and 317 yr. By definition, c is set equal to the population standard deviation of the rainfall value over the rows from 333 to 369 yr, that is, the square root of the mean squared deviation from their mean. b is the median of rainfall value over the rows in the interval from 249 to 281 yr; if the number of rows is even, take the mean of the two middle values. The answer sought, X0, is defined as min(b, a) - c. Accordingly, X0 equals 1.3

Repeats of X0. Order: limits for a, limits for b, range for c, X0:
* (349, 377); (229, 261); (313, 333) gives 0.1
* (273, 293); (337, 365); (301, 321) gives -1.5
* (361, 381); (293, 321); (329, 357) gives 0.1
